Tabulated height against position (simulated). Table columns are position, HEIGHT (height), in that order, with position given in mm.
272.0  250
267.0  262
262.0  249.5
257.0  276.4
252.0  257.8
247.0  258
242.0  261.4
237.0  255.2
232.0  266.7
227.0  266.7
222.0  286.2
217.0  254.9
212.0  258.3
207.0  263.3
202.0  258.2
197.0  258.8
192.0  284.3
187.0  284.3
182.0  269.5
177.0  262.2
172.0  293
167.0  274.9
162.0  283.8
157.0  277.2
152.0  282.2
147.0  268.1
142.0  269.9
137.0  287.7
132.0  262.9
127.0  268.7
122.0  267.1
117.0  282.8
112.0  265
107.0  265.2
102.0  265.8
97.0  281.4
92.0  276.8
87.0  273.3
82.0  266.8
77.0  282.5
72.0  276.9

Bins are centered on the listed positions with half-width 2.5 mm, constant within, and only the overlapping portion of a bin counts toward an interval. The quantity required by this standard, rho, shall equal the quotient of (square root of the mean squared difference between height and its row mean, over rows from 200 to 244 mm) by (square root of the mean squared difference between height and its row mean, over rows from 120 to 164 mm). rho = 1.1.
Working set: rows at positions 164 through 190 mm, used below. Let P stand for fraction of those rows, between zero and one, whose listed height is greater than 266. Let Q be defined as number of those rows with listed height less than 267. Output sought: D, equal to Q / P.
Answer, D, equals 1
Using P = 0.80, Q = 1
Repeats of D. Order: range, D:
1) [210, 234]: 7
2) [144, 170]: 0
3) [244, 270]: 20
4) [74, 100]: 1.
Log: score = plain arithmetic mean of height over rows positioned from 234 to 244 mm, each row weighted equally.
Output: 258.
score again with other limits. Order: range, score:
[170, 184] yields 275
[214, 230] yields 269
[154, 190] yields 278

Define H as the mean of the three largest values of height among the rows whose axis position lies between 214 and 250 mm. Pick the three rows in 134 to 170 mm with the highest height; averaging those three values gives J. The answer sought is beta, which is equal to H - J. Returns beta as -11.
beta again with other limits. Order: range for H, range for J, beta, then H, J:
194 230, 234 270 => 5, 272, 267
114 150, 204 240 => 7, 280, 273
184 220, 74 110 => -3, 277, 280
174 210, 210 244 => 6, 279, 273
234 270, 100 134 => -6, 267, 273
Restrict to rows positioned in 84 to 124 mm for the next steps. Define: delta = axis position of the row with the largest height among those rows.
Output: 117.0 mm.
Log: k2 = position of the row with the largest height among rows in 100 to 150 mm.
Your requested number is 137.0 mm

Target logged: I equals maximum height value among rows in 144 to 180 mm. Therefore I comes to 293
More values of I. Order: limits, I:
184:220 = 284.3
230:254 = 266.7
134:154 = 287.7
